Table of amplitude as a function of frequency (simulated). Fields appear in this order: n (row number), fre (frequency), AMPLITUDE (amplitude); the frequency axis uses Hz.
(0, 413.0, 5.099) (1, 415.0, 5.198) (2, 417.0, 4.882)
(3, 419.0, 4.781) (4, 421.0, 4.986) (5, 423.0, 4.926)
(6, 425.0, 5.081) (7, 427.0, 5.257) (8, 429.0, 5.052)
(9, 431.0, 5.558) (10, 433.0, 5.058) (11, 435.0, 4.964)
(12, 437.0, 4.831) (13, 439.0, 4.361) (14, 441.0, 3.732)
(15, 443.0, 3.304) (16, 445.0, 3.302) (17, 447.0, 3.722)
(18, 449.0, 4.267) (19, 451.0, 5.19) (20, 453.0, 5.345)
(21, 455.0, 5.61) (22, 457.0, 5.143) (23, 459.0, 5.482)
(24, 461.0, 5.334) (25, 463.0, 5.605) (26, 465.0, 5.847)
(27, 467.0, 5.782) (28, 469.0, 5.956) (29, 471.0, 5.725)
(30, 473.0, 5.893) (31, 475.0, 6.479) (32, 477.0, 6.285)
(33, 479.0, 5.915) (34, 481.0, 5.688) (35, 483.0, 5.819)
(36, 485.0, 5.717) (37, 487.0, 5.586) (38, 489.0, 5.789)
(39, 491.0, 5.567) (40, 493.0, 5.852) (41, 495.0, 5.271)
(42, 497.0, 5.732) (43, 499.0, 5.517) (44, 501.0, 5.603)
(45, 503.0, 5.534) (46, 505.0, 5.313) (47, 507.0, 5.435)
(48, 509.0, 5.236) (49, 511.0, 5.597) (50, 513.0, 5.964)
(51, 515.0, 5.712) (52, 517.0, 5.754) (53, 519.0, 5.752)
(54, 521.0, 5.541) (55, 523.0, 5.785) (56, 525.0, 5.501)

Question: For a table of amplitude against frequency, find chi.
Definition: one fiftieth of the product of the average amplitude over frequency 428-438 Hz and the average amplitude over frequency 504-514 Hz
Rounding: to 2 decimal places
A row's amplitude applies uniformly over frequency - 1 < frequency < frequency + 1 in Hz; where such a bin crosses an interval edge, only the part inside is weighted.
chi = 0.56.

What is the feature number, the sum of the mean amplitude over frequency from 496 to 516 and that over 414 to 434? 10.6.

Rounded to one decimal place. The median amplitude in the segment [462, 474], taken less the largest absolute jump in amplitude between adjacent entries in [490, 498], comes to 5.2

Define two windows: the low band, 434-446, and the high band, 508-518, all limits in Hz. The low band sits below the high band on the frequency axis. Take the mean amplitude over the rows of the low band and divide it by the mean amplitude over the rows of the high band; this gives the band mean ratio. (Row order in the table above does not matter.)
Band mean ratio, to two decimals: 0.72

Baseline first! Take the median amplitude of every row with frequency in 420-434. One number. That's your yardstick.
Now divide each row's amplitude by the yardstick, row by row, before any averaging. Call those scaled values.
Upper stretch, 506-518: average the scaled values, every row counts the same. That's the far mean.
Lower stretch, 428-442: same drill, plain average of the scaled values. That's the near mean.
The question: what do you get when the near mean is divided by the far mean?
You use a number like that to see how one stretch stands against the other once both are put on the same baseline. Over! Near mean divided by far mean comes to 0.85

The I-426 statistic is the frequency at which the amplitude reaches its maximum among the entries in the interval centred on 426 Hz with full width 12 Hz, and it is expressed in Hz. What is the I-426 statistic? 431.0 Hz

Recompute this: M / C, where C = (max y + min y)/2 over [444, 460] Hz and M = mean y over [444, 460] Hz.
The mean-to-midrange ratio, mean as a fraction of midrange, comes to 1.07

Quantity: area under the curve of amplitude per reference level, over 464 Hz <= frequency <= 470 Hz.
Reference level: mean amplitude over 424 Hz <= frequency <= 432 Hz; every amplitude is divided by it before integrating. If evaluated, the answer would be 6.7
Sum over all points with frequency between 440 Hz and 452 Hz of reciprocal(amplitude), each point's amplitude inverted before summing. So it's 1.57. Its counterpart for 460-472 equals 1.05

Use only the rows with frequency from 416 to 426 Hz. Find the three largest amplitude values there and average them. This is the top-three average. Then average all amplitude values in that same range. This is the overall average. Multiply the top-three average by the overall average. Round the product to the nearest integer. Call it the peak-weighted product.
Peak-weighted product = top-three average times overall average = 25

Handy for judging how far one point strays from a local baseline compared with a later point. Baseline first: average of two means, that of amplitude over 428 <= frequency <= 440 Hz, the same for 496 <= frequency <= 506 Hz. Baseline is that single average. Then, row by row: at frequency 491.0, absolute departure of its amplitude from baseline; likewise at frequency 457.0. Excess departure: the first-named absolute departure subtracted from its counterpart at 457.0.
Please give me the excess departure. -0.20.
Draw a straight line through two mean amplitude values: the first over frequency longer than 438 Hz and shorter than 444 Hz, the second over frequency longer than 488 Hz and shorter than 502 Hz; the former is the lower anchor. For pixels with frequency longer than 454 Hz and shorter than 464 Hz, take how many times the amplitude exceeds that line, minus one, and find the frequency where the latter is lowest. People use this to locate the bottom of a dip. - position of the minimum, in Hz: 457.0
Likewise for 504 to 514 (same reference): 509.0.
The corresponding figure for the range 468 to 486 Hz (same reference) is 485.0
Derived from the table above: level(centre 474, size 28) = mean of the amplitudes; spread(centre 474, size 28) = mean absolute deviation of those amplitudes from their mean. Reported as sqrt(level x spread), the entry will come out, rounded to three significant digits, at 1.08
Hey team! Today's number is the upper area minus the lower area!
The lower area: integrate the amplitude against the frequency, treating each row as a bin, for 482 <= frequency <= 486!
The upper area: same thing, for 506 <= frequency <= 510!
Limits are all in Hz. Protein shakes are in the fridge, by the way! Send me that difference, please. -1.7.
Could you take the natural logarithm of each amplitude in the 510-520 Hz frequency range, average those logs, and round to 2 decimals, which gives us 1.75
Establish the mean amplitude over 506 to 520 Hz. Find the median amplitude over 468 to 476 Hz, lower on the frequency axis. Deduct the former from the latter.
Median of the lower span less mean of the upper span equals 0.3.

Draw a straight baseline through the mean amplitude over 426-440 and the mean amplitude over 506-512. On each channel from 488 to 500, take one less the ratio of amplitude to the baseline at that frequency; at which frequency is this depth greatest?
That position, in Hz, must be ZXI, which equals 495.0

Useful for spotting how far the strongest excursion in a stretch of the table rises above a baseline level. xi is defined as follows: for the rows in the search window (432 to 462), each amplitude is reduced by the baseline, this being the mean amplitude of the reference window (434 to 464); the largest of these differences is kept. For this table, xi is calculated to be 0.93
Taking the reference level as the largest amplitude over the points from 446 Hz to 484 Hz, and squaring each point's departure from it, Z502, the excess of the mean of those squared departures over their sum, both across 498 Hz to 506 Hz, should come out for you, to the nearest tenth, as -3.0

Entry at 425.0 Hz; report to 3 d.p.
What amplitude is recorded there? 5.081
